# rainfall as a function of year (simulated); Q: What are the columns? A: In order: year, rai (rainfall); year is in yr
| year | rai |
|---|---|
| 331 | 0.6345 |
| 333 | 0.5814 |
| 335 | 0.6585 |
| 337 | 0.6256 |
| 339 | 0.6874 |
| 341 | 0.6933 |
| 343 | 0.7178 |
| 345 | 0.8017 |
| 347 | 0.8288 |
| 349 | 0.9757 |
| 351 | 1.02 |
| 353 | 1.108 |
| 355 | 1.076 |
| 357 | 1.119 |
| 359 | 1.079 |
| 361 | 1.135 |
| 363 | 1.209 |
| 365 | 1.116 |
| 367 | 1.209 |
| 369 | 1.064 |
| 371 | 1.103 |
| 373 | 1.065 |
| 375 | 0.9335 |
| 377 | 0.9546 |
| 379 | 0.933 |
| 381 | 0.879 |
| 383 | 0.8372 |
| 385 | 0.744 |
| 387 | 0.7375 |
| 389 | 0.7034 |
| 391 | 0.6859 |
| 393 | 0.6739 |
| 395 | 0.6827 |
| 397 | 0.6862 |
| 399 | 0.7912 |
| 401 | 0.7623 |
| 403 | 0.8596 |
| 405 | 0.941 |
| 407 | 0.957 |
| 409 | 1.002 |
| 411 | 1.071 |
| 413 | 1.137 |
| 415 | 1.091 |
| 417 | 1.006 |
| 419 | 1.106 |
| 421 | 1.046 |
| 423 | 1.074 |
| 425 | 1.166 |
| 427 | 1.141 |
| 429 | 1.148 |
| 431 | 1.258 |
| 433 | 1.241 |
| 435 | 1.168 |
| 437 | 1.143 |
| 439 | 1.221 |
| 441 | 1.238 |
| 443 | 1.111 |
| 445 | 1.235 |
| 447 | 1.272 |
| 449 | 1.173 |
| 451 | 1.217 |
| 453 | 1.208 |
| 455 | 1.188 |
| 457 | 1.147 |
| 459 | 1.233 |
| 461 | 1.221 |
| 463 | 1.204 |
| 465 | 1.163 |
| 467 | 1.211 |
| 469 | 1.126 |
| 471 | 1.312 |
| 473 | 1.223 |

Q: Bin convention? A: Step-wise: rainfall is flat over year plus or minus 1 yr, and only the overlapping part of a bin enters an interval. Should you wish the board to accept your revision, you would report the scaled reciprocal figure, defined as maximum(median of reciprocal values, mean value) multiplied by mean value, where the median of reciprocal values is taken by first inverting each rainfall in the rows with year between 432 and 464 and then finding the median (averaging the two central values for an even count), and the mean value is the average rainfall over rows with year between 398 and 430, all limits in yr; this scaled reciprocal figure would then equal 1.04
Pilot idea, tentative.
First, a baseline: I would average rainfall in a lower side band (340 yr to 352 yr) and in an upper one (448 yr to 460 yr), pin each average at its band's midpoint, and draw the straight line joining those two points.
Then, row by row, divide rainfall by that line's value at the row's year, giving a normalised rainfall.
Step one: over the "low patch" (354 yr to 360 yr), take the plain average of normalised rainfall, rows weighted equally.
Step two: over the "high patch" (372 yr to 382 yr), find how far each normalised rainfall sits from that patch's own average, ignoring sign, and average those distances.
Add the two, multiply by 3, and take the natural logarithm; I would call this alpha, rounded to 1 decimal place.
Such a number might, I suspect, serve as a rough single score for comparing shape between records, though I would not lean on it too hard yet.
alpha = 1.4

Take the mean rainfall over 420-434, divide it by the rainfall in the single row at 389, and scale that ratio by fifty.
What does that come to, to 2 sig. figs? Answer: 82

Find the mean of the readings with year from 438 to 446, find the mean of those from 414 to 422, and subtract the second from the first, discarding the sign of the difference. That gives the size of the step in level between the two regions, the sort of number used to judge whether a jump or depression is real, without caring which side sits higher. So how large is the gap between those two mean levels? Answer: 0.14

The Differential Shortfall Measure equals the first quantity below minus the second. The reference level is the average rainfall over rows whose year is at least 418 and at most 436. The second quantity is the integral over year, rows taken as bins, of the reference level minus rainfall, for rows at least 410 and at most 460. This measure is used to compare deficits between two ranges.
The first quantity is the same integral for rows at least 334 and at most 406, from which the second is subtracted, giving 19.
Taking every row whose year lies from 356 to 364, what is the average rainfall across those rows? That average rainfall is 1.14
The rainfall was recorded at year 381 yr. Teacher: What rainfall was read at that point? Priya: 0.879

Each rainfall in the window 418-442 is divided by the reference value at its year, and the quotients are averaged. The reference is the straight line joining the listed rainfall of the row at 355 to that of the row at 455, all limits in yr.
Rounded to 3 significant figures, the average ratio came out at 1.00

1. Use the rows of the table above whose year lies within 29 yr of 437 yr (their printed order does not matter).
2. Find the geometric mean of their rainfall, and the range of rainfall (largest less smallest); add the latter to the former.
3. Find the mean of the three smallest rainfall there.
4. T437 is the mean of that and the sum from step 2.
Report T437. 1.22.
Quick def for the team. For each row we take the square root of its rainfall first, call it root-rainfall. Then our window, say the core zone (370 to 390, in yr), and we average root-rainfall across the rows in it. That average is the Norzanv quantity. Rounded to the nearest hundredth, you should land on 0.94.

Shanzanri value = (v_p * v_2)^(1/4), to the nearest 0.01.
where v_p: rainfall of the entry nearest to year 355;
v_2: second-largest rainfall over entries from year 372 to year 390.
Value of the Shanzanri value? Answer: 1.01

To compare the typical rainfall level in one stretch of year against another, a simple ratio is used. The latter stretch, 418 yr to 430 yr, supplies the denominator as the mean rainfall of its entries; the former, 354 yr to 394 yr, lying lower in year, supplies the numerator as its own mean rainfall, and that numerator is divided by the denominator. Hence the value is 0.86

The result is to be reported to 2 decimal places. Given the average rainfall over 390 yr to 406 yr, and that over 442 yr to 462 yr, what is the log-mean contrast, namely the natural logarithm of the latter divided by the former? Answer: 0.46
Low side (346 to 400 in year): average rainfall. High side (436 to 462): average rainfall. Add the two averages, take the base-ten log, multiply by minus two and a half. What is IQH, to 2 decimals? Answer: -0.83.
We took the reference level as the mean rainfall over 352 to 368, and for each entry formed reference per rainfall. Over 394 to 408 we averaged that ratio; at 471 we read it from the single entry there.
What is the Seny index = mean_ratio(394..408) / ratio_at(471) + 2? 3.64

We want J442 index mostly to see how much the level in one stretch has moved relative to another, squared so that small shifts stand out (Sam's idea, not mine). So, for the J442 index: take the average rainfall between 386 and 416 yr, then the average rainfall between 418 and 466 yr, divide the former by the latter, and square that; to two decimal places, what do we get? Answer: 0.52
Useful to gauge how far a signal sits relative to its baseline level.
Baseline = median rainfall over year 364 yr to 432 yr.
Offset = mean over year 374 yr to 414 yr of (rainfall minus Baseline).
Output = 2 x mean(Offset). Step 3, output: -0.26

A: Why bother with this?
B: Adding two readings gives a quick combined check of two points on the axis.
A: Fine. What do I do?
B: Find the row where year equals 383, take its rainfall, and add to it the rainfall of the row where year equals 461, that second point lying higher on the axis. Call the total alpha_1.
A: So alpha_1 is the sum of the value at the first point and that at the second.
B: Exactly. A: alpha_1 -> 2.06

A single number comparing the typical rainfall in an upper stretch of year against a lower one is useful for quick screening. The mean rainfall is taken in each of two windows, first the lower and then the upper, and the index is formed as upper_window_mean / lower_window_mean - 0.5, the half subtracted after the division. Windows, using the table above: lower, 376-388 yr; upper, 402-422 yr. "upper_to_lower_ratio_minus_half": 0.71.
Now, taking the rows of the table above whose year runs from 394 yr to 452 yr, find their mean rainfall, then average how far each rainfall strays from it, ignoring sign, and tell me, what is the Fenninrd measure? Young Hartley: 0.13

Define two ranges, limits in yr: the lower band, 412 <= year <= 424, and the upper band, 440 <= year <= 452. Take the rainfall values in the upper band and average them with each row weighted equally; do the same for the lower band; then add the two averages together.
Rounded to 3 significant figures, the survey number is 2.28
